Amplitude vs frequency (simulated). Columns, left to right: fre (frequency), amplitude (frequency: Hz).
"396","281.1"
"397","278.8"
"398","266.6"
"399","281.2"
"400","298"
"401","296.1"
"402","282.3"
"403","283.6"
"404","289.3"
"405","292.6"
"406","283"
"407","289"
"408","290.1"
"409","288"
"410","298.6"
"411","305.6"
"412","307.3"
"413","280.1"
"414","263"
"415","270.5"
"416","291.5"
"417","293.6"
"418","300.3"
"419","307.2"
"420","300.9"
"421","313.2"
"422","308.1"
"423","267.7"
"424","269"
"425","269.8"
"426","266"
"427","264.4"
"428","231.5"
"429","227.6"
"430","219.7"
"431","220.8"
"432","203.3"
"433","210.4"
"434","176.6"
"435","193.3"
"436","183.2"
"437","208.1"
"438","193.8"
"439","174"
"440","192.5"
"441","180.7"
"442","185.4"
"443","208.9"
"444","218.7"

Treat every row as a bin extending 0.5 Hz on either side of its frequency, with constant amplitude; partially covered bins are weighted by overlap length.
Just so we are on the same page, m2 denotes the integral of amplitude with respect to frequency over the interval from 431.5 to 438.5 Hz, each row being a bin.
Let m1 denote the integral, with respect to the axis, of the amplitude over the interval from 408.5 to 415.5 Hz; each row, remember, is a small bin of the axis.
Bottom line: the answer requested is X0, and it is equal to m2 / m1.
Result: 0.7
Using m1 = 2013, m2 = 1369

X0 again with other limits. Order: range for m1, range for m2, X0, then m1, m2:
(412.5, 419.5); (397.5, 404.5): 1.0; 2006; 1997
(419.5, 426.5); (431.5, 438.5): 0.7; 1995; 1369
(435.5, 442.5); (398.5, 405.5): 1.5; 1318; 2023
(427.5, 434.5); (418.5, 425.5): 1.4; 1490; 2036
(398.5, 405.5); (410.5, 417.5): 1.0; 2023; 2012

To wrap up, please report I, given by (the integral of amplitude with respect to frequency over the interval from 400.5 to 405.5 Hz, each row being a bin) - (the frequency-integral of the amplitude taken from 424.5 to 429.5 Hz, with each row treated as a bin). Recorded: 185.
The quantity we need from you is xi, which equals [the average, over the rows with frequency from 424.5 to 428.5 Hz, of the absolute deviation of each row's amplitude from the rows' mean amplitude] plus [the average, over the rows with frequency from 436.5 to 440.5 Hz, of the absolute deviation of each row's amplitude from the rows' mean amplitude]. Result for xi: 22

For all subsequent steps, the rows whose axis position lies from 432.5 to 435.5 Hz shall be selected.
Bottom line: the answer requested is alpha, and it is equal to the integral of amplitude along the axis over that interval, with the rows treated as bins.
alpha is 580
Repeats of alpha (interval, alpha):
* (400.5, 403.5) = 862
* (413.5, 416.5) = 825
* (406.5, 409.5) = 867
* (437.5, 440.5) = 560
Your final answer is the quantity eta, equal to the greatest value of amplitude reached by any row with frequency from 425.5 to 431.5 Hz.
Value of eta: 266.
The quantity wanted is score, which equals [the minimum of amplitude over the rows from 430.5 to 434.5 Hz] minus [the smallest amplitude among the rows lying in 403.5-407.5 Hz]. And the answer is -106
